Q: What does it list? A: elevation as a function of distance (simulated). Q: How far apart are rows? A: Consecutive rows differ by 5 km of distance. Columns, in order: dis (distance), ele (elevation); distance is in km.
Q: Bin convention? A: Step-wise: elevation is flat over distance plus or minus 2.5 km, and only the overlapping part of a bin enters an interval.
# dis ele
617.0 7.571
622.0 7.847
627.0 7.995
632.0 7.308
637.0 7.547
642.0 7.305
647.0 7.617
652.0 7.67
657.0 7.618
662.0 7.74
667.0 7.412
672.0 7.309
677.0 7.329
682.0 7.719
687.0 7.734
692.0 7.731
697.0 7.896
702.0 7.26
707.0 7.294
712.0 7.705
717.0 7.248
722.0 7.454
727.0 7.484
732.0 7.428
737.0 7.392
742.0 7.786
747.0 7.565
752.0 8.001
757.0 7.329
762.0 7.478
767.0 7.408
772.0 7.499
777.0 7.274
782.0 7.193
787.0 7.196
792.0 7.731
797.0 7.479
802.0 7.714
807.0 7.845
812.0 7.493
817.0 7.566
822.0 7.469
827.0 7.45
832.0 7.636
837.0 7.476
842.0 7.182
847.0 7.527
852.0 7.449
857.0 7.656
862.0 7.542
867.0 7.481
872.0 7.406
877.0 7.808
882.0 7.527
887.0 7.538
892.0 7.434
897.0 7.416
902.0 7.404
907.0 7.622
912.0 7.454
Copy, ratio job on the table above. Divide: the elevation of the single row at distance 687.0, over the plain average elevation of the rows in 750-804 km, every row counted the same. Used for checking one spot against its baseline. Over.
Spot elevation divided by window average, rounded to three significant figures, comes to 1.03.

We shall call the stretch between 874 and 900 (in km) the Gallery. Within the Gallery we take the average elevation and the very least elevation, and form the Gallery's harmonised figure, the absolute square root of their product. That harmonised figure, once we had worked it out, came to 7.48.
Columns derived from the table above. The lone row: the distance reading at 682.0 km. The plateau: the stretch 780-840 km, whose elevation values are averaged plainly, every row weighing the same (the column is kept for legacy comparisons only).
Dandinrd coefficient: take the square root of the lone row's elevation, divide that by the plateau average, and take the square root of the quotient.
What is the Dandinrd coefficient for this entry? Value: 0.608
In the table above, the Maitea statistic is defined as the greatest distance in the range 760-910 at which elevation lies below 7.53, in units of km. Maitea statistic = 902.0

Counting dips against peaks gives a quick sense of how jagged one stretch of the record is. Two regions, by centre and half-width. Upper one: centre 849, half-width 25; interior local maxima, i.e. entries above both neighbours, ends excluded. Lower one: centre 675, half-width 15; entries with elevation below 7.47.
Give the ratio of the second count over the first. 1.0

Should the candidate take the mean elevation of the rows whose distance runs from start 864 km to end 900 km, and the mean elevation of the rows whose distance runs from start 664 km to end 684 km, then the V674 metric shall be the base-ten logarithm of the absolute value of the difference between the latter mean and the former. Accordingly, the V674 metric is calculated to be -1.1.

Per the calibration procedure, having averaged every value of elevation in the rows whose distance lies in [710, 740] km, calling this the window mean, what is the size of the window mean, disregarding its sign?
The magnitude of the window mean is 7.45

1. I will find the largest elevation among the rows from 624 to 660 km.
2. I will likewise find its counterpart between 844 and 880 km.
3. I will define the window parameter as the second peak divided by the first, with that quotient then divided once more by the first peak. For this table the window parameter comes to 0.122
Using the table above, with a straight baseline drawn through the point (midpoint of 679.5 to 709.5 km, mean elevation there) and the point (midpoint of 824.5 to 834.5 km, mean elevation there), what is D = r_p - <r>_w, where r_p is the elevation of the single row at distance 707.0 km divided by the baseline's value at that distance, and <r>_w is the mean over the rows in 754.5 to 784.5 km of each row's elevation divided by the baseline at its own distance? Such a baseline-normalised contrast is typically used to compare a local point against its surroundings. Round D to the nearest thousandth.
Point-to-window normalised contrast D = -0.013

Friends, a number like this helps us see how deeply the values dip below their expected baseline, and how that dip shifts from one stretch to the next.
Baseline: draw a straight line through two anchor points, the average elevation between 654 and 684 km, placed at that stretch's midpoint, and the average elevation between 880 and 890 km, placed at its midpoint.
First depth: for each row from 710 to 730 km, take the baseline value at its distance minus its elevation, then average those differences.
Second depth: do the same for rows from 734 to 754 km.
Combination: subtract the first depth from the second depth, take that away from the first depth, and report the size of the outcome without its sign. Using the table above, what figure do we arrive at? 0.26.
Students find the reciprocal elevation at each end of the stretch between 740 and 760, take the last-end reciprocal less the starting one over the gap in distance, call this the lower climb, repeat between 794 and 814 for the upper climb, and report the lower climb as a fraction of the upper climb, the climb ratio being -32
